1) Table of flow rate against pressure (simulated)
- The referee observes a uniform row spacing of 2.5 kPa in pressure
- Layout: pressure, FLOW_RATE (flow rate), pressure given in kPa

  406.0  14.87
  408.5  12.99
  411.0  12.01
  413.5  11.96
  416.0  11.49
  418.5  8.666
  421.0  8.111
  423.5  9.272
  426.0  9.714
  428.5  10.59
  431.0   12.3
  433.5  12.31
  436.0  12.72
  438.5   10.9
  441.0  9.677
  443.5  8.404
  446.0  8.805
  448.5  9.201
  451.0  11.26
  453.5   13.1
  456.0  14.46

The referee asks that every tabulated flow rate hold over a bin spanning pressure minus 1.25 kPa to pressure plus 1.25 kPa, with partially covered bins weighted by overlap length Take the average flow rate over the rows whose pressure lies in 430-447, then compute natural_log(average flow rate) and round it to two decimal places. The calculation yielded 2.37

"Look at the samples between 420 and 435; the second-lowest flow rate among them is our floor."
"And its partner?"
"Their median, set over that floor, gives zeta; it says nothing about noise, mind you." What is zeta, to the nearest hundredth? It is 1.09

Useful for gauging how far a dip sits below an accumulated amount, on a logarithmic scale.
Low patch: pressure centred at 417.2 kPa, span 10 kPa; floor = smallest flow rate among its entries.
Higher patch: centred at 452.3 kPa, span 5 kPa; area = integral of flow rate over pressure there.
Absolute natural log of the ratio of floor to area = 2.0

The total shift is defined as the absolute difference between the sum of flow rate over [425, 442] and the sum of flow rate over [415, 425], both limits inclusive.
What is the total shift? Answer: 41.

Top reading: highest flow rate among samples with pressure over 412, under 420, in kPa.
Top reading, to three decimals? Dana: 11.960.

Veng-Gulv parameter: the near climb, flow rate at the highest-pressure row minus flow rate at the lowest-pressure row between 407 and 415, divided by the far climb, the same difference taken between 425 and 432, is -0.4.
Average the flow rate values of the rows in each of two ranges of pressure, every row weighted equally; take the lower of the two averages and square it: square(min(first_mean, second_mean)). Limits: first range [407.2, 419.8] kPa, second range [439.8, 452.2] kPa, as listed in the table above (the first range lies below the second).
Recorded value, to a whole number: 90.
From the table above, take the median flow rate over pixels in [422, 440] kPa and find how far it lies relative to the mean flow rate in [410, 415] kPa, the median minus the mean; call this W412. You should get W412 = -1.1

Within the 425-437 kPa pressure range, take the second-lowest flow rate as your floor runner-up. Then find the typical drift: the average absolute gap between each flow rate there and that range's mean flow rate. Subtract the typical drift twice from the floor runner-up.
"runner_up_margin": 8.4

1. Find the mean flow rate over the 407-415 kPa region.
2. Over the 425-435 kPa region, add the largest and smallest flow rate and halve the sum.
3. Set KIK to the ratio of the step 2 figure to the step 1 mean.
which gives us 0.89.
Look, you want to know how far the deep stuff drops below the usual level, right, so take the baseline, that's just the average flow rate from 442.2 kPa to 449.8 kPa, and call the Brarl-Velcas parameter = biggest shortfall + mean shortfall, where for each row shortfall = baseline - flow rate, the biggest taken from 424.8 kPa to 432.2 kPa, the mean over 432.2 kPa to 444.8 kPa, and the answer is -2.9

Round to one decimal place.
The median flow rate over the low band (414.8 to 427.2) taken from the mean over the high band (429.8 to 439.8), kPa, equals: 2.8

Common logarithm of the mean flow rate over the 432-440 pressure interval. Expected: 1.08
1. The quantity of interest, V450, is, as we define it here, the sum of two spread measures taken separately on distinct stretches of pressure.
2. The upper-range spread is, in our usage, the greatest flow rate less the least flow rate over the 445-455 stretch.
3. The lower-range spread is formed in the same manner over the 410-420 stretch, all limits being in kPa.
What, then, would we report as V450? 8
